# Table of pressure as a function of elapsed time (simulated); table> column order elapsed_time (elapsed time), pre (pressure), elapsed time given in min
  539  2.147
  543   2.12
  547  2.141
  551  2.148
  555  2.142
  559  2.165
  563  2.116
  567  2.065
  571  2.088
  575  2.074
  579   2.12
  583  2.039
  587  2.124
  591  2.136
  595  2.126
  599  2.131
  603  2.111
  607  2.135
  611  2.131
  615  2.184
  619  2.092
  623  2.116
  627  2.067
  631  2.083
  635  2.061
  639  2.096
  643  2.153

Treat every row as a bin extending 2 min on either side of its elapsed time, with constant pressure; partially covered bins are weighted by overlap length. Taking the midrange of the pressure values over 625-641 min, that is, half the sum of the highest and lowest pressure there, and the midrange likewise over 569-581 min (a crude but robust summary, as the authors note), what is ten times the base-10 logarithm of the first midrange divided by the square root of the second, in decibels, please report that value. 1.57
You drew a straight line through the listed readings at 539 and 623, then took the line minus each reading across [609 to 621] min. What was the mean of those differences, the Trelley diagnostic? -0.017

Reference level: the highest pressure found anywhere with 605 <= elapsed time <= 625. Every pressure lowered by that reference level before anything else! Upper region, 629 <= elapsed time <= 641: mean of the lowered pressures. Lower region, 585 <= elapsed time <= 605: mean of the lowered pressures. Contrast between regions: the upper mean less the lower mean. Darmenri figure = -0.05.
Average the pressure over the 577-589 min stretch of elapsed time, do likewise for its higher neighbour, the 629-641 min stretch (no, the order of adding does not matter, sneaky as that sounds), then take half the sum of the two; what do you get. 2.09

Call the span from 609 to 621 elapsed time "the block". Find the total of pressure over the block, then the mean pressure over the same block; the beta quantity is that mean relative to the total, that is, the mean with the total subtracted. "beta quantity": -4.27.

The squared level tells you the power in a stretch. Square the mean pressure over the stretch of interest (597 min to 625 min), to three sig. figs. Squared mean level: 4.53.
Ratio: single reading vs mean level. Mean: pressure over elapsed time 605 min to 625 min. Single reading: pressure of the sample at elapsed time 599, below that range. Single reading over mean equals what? 1.00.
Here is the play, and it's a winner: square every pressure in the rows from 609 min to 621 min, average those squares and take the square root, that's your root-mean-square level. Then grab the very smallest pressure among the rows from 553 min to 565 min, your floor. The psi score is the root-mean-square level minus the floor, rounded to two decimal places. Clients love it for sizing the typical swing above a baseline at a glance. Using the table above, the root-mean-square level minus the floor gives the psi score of 0.02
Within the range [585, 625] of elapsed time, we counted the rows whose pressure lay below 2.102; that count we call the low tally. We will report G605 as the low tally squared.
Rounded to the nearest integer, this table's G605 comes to 1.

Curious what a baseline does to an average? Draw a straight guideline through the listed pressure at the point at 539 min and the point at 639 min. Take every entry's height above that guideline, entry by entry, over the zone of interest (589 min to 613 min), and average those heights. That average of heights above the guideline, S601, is 0.013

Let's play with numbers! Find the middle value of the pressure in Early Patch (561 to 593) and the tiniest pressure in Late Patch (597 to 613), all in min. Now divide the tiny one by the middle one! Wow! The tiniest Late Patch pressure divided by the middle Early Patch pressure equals 1.00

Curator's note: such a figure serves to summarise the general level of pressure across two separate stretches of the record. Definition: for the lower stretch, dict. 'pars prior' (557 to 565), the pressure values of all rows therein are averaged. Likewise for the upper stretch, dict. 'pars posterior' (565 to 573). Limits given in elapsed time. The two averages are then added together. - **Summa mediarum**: 4.22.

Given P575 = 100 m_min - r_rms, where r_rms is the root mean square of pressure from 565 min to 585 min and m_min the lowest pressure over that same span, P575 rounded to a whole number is 202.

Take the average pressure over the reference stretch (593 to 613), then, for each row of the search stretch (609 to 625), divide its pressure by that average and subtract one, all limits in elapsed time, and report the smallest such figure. -0.016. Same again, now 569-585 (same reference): -0.041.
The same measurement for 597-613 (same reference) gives -0.007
